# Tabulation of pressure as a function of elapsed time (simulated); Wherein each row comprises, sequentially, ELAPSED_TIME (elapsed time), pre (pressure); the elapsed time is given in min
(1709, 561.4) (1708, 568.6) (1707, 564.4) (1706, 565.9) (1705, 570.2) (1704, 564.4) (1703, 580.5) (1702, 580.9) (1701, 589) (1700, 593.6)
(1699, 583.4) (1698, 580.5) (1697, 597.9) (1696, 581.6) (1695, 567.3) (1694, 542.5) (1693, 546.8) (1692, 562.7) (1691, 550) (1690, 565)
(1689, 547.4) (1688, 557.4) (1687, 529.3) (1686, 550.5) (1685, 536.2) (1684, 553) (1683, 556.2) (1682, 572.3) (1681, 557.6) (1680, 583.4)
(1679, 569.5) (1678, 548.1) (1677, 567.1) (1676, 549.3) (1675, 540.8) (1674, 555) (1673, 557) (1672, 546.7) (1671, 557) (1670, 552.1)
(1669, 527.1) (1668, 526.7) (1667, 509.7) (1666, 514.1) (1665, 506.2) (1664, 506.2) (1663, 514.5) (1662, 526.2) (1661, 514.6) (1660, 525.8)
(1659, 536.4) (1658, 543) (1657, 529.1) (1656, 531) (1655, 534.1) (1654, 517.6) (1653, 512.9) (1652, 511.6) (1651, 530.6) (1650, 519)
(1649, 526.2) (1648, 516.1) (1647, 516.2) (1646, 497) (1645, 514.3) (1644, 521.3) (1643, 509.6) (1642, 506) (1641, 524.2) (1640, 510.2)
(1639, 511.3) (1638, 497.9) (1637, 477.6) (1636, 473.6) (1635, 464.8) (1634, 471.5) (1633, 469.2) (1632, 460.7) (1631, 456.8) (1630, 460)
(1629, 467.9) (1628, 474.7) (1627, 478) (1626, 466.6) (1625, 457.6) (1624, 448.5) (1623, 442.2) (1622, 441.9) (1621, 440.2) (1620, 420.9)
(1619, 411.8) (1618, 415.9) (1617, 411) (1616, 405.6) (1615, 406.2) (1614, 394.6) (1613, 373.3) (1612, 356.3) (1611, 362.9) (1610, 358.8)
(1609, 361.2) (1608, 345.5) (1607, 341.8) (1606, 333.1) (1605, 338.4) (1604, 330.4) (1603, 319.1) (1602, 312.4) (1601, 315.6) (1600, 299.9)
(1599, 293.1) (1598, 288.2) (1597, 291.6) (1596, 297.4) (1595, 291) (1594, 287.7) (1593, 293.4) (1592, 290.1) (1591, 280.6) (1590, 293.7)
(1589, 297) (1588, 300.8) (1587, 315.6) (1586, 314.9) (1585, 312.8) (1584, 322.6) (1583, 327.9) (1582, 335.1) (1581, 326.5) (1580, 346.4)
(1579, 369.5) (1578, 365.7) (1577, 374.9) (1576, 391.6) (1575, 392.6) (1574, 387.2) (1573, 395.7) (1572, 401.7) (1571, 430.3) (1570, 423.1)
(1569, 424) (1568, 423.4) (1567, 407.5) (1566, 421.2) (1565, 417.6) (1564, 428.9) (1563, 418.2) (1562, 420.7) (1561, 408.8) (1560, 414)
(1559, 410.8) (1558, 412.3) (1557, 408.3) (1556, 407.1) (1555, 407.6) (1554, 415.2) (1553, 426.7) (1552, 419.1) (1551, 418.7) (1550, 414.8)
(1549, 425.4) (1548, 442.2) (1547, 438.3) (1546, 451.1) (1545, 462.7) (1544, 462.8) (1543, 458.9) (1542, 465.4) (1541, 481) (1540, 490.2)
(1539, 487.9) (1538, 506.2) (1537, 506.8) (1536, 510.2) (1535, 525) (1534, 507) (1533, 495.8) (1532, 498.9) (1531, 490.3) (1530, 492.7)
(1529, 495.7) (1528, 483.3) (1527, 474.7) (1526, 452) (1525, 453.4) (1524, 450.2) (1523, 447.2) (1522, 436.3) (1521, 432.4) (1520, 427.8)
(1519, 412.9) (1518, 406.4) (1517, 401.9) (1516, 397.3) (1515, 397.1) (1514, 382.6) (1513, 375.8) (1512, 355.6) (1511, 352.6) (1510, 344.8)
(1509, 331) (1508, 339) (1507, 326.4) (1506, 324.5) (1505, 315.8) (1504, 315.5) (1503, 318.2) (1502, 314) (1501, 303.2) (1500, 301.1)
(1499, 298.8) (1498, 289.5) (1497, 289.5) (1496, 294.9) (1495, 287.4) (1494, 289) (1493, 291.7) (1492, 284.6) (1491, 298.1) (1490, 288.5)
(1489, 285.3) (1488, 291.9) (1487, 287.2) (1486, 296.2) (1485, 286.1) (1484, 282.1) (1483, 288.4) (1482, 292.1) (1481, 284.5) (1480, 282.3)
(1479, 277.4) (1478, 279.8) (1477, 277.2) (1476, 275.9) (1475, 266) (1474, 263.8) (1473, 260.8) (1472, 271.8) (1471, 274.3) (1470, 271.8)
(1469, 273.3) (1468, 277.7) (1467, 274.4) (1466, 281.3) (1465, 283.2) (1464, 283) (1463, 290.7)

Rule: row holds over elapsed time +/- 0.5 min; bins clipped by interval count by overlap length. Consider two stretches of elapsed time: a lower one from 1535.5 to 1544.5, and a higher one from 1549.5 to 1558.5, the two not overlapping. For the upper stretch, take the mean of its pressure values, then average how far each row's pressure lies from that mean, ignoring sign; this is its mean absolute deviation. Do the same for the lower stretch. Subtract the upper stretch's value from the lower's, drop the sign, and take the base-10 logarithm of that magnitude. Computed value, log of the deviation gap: 1.1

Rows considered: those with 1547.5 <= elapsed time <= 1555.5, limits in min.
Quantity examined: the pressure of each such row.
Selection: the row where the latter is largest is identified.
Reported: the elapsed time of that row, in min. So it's 1548 min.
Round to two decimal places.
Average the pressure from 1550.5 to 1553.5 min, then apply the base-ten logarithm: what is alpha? 2.62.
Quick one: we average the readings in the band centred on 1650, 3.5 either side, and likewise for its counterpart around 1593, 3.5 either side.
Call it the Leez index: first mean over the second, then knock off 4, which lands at -2.2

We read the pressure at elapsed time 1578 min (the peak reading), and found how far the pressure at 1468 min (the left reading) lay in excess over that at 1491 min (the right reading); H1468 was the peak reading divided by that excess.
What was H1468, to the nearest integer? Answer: -18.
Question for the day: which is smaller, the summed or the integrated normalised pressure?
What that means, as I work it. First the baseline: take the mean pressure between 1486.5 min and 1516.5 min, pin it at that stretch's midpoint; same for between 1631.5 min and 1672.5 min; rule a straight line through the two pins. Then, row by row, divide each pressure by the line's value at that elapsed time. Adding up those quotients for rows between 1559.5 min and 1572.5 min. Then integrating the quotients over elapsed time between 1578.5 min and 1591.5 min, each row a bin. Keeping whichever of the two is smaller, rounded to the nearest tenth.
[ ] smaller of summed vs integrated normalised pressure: 9.7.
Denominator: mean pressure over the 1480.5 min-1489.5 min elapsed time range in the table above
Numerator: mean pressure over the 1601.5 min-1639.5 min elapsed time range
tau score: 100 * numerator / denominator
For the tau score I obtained 145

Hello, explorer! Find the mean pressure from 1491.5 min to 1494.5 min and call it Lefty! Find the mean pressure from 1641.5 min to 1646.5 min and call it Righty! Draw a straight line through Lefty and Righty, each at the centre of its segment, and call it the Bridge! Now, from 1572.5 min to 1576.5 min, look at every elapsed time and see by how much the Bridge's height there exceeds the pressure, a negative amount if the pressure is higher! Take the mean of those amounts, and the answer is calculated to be 16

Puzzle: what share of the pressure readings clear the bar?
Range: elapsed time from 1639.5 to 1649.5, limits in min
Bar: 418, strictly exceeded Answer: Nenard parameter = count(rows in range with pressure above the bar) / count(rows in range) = 1.00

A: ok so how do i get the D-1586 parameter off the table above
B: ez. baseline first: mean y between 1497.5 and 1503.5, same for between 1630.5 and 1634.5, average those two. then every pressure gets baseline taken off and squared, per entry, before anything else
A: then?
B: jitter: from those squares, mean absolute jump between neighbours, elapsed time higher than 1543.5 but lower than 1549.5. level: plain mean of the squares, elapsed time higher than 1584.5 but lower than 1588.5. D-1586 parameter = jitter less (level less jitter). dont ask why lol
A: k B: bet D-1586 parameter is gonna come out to -3274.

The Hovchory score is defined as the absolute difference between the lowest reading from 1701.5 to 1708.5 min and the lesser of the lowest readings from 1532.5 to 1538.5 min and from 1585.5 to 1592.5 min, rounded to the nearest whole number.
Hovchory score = 284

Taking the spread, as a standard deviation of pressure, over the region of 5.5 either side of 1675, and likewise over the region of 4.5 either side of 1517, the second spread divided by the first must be 1.5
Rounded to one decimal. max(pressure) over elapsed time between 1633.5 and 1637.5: 477.6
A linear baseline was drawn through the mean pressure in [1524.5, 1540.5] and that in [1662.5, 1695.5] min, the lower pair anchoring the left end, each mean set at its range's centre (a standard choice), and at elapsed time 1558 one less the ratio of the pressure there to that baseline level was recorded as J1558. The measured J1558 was 0.18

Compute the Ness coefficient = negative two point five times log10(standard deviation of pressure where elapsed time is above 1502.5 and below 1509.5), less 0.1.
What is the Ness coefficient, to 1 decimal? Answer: -2.4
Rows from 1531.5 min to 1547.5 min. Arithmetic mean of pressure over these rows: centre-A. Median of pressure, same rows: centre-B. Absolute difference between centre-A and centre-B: 4.8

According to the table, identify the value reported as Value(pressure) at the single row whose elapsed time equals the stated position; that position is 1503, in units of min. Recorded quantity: 318.2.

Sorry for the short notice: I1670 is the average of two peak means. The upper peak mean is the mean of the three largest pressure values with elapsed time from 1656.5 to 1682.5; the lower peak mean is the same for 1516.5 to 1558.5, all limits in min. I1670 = 545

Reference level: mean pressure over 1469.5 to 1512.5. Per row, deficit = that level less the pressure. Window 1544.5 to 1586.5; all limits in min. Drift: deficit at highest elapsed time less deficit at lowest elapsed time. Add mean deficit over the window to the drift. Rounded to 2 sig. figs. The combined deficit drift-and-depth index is 45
